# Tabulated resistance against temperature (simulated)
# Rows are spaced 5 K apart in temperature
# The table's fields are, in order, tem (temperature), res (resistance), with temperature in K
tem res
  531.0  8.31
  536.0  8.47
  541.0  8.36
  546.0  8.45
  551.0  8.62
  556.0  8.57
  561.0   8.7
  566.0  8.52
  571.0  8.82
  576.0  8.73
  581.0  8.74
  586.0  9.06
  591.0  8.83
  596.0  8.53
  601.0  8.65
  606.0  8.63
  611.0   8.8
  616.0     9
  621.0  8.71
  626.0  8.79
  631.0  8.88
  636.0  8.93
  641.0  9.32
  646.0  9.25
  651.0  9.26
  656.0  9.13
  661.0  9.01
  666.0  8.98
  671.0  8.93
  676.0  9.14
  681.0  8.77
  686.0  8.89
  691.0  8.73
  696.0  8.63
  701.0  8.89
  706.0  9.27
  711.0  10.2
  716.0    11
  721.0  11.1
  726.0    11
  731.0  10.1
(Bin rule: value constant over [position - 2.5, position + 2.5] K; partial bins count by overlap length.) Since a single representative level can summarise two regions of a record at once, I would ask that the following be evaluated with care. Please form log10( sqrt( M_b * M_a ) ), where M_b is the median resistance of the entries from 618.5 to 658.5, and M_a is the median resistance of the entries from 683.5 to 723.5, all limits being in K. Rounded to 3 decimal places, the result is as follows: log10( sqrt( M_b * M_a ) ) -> 0.957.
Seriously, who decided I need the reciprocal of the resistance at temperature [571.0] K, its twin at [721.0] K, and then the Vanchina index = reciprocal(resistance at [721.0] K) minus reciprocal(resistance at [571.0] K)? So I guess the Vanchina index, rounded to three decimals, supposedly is -0.023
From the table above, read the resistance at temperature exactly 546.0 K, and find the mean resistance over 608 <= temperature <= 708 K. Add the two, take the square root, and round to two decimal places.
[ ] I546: 4.17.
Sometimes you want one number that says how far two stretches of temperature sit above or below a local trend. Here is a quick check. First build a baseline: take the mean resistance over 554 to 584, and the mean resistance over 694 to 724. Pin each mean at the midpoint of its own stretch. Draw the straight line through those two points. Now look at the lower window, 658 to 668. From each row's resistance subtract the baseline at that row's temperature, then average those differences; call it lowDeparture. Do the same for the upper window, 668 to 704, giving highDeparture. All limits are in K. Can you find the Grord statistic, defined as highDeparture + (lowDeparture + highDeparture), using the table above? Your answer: -2.1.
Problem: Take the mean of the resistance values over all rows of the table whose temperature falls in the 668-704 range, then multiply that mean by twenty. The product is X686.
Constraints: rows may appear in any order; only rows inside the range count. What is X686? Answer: 177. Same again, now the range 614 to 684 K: 180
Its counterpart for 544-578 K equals 173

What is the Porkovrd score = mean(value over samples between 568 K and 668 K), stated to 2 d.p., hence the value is 8.90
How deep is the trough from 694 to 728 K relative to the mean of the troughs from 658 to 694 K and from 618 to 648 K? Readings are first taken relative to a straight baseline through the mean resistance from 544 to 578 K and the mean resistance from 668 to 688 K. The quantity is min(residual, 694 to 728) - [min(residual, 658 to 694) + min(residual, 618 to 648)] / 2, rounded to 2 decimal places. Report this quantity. -0.19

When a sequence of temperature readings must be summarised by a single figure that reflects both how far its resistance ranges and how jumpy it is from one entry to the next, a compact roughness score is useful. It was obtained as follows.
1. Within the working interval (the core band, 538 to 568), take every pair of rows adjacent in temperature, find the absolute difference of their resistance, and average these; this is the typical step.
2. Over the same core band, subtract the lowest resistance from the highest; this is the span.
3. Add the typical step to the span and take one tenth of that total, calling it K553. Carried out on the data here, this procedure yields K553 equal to 0.046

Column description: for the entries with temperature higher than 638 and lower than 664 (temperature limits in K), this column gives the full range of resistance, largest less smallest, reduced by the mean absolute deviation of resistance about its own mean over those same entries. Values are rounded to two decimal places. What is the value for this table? 0.21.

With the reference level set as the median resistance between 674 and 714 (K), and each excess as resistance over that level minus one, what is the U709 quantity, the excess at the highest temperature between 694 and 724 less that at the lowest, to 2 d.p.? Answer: 0.28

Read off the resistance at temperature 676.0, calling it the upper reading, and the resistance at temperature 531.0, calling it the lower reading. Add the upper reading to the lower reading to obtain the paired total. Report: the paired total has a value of 17.45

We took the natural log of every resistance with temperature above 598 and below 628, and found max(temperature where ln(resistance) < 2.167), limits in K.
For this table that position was 621.0 K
